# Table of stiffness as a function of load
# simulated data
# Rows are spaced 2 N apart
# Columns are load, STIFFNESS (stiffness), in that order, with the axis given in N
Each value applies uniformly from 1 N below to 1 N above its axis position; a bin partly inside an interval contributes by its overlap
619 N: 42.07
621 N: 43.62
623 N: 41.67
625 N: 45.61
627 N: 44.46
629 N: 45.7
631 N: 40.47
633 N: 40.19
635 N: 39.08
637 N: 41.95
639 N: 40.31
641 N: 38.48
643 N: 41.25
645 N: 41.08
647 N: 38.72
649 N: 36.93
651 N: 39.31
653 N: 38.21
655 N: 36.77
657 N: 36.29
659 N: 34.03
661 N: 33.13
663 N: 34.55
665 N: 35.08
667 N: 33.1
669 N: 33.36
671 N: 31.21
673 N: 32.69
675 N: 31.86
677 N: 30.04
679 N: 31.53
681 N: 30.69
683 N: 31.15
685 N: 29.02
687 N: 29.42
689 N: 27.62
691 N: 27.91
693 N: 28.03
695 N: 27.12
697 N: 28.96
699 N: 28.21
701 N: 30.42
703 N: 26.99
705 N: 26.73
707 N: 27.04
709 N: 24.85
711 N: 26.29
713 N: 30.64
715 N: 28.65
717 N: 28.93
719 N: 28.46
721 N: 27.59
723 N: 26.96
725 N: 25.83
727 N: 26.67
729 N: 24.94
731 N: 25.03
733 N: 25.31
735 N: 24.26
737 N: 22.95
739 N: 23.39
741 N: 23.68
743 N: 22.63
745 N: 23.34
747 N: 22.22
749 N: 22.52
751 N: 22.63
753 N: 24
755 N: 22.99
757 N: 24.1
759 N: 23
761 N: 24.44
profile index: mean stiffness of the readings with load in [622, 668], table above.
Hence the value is 39.0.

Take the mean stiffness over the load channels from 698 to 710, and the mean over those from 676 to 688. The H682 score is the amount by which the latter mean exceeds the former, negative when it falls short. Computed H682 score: 2.9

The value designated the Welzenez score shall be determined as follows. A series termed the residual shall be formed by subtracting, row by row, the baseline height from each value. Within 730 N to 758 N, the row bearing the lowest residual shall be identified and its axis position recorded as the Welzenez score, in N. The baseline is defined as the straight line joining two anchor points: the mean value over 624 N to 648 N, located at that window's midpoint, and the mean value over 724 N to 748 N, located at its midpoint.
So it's 737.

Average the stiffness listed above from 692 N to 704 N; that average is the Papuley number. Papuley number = 28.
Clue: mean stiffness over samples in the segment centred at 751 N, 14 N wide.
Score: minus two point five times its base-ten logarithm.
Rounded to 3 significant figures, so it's -3.41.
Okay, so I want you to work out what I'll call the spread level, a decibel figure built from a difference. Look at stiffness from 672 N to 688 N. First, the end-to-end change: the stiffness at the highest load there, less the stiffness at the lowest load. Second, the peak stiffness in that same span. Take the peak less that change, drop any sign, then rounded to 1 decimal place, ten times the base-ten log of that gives 15.6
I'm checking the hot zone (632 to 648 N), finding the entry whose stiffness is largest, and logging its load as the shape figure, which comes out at 637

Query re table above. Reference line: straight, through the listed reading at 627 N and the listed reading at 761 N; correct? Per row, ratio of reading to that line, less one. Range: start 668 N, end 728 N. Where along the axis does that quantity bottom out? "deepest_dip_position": 709 N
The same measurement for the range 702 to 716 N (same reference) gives 709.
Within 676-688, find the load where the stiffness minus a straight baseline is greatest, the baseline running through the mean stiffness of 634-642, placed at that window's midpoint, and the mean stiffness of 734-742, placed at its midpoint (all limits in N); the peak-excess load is 683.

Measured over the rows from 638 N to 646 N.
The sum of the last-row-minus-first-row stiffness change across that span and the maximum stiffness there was 42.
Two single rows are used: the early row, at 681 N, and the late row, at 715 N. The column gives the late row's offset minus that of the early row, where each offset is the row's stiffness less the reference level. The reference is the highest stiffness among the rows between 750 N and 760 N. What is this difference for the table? -2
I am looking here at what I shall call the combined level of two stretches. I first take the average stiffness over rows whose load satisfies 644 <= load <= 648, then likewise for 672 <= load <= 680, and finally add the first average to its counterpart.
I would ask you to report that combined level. 71.4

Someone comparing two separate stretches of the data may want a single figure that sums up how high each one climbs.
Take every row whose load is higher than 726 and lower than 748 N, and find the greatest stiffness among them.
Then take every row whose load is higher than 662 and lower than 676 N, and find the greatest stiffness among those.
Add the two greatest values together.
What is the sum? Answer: 62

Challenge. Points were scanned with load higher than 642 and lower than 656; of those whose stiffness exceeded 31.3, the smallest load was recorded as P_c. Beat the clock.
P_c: 643 N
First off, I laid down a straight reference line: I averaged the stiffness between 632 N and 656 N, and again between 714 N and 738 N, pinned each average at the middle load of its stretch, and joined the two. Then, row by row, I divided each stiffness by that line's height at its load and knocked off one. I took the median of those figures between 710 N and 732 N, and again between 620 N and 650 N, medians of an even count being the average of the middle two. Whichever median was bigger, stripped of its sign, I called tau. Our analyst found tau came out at 0.018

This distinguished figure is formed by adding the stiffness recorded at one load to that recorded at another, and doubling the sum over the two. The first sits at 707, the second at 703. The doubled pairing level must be 108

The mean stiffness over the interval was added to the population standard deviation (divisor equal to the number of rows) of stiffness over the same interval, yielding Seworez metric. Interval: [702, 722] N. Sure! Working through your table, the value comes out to 29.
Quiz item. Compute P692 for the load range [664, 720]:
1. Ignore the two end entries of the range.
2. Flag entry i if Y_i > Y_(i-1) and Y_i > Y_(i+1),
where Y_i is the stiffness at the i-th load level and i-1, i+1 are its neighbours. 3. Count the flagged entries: 11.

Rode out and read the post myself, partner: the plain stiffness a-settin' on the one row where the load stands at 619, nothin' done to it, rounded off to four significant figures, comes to 42.07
